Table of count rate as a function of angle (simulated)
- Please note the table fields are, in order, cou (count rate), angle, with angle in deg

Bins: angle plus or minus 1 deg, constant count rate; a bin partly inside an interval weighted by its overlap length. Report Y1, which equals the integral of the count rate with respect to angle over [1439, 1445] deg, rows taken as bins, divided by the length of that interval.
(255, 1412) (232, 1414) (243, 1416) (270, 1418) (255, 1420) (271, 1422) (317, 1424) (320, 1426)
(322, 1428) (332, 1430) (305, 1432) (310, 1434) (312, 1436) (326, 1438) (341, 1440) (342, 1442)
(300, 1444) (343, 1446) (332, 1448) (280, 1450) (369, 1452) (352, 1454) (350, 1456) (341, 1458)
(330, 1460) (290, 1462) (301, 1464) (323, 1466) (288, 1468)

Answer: 328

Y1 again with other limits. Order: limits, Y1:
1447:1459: 337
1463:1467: 312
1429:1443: 324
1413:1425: 265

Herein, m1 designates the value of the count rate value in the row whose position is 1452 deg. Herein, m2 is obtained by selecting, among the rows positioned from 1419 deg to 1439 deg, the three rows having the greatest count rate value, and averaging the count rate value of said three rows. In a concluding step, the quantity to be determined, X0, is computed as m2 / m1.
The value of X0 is 0.9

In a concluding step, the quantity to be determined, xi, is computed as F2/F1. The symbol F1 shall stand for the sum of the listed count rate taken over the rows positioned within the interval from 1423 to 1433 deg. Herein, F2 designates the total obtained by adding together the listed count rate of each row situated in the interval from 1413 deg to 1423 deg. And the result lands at 0.80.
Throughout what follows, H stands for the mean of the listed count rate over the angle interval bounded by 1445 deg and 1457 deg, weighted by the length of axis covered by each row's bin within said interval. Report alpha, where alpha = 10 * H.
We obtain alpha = 3377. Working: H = 338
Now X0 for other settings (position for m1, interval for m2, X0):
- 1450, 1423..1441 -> 1.2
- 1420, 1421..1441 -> 1.3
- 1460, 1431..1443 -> 1.0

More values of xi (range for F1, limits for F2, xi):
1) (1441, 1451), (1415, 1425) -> 0.85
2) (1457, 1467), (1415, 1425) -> 0.86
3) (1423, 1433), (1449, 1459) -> 1.06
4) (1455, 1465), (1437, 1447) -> 1.02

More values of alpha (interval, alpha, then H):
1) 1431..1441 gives 3188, 319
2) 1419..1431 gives 3028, 303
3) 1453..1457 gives 3510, 351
